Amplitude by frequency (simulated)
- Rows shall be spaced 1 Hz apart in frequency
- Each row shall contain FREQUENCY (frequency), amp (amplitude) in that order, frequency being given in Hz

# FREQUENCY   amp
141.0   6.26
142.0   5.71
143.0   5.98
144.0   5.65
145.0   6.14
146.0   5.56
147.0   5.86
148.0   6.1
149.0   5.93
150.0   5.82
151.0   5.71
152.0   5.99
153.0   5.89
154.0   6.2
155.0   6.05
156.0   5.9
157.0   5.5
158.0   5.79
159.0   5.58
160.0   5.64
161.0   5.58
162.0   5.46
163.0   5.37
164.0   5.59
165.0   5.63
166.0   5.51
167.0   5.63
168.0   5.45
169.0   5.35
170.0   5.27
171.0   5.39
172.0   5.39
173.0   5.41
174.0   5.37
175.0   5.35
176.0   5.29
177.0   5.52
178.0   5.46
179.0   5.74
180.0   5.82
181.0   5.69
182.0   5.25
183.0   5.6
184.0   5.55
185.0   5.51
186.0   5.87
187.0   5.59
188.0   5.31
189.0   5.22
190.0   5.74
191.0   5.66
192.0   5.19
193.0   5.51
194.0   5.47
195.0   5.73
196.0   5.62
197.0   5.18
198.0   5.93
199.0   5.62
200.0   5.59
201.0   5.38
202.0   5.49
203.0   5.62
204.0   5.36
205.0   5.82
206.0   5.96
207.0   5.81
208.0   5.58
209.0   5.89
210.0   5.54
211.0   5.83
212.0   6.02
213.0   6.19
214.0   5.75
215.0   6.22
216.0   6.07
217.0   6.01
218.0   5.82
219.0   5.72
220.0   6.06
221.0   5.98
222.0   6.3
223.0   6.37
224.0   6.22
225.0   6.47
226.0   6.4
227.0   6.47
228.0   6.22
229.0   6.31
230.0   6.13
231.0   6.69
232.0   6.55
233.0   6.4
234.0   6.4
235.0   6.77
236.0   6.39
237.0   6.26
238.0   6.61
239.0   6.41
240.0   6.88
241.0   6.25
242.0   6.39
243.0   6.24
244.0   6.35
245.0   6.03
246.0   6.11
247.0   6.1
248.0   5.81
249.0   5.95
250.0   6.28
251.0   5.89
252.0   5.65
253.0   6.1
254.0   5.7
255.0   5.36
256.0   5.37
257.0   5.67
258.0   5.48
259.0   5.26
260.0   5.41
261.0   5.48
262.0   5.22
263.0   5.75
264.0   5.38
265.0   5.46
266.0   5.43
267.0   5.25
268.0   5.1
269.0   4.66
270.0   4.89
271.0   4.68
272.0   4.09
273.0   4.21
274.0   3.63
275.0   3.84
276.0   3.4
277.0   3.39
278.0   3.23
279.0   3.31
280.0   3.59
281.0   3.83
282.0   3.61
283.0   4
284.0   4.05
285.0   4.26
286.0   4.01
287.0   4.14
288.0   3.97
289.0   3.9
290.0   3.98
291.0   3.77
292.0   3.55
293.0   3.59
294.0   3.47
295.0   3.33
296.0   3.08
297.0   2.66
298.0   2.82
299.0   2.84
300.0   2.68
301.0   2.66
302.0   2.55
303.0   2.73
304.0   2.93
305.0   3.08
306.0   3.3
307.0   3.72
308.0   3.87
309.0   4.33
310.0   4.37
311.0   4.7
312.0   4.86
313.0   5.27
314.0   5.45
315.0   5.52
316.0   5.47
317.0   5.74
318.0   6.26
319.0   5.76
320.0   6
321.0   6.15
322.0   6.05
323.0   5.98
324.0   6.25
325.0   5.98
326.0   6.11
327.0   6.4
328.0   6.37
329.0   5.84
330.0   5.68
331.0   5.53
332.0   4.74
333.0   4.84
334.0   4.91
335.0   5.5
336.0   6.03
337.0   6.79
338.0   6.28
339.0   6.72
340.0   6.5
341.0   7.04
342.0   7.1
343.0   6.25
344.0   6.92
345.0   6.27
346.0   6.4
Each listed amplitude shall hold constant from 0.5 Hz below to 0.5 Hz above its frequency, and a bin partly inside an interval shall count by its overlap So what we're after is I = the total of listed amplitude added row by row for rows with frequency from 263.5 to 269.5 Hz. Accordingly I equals 31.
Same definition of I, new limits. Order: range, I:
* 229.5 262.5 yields 200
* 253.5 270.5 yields 91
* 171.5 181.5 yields 55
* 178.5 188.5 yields 56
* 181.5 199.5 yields 100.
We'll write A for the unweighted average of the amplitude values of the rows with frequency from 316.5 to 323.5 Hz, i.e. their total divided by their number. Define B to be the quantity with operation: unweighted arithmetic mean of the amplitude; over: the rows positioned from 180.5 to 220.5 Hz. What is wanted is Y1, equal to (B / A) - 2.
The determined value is -1.05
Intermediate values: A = 5.99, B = 5.67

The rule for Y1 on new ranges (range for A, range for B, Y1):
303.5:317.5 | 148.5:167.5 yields -0.72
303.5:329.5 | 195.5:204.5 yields -0.94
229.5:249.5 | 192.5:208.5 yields -1.12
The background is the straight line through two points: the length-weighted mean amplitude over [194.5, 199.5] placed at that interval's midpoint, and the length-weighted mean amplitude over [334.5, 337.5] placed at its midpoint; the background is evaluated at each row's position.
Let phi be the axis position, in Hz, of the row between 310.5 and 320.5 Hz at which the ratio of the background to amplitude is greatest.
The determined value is 311.0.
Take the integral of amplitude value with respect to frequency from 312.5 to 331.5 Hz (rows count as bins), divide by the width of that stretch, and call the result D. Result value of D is 5.9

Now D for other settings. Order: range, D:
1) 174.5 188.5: 5.5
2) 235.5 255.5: 6.1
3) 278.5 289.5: 3.9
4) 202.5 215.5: 5.8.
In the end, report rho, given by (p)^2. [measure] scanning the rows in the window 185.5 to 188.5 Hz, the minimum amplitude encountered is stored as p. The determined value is 28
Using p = 5.31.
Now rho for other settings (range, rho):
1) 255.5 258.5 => 29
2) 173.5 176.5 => 28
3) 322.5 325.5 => 36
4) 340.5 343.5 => 39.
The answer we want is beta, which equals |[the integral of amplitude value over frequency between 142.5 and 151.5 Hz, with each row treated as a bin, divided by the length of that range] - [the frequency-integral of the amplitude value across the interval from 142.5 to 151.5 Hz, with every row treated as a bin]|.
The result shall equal 47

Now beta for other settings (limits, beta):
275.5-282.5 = 21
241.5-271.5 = 163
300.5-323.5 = 102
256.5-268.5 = 59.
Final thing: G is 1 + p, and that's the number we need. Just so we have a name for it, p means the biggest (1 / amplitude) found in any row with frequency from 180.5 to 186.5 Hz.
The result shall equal 1.19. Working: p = 0.190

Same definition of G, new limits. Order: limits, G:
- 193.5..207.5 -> 1.19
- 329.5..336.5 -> 1.21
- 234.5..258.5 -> 1.19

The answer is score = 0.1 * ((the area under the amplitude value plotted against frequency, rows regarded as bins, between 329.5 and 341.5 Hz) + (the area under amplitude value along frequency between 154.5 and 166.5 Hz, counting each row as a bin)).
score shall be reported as 13.8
